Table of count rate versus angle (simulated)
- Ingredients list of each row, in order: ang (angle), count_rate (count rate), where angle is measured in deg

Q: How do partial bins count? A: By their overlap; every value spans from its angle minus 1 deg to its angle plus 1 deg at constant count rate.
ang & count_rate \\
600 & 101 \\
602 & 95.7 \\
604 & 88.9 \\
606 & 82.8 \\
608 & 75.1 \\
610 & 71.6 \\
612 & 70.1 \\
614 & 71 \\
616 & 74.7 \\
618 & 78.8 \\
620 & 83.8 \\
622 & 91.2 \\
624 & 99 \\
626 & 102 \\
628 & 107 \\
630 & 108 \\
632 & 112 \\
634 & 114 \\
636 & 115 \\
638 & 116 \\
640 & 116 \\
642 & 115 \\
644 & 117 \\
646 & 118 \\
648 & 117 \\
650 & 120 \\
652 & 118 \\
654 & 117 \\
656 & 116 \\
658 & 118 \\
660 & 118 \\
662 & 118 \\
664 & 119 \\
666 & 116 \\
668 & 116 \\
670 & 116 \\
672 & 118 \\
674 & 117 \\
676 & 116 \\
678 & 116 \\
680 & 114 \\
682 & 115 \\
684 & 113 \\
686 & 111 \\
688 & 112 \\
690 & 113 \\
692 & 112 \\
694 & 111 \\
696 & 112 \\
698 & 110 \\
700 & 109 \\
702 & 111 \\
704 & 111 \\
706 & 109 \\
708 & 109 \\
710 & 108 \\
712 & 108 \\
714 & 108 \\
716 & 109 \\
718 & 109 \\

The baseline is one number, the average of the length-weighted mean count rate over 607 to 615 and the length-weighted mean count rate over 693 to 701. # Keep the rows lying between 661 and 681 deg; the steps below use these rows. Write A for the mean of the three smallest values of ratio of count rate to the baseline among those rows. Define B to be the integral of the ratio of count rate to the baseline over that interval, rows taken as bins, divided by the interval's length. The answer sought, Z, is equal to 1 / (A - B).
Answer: -72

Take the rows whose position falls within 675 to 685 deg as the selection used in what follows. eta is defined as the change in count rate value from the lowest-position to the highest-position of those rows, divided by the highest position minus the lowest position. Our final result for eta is -0.4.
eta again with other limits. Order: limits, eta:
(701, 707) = -0.5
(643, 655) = 0.0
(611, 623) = 2.1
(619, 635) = 2.2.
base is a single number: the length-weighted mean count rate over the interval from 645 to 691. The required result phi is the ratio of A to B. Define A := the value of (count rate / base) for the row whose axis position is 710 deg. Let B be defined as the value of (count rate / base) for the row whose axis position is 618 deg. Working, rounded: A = 0.93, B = 0.68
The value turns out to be 1.37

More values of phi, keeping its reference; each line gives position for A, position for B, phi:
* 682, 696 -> 1.03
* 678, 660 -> 0.98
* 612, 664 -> 0.59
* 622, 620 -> 1.09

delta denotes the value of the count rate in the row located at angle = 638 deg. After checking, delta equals 116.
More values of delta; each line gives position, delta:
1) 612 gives 70.1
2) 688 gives 112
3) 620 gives 83.8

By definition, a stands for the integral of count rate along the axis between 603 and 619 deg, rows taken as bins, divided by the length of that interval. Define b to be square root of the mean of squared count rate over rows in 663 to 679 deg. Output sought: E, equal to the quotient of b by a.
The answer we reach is 1.5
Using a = 77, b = 117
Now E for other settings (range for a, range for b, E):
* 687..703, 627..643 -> 1.0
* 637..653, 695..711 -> 0.9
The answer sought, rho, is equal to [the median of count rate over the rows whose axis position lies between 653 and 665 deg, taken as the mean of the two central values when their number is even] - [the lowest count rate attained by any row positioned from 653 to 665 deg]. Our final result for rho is 2.0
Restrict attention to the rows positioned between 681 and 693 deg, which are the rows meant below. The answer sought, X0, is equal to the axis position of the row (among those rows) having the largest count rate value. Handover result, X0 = 682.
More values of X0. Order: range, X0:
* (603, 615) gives 604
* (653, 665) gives 664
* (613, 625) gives 624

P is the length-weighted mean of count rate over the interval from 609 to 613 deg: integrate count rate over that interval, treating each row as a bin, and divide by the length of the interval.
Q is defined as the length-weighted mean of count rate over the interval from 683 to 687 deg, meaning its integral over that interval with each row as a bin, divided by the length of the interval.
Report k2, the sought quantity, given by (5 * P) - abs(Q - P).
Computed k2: 313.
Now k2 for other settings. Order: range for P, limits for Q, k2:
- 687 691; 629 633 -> 560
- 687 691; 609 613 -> 521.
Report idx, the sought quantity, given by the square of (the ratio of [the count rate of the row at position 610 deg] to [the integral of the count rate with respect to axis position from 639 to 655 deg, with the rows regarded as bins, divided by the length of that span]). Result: 0.4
